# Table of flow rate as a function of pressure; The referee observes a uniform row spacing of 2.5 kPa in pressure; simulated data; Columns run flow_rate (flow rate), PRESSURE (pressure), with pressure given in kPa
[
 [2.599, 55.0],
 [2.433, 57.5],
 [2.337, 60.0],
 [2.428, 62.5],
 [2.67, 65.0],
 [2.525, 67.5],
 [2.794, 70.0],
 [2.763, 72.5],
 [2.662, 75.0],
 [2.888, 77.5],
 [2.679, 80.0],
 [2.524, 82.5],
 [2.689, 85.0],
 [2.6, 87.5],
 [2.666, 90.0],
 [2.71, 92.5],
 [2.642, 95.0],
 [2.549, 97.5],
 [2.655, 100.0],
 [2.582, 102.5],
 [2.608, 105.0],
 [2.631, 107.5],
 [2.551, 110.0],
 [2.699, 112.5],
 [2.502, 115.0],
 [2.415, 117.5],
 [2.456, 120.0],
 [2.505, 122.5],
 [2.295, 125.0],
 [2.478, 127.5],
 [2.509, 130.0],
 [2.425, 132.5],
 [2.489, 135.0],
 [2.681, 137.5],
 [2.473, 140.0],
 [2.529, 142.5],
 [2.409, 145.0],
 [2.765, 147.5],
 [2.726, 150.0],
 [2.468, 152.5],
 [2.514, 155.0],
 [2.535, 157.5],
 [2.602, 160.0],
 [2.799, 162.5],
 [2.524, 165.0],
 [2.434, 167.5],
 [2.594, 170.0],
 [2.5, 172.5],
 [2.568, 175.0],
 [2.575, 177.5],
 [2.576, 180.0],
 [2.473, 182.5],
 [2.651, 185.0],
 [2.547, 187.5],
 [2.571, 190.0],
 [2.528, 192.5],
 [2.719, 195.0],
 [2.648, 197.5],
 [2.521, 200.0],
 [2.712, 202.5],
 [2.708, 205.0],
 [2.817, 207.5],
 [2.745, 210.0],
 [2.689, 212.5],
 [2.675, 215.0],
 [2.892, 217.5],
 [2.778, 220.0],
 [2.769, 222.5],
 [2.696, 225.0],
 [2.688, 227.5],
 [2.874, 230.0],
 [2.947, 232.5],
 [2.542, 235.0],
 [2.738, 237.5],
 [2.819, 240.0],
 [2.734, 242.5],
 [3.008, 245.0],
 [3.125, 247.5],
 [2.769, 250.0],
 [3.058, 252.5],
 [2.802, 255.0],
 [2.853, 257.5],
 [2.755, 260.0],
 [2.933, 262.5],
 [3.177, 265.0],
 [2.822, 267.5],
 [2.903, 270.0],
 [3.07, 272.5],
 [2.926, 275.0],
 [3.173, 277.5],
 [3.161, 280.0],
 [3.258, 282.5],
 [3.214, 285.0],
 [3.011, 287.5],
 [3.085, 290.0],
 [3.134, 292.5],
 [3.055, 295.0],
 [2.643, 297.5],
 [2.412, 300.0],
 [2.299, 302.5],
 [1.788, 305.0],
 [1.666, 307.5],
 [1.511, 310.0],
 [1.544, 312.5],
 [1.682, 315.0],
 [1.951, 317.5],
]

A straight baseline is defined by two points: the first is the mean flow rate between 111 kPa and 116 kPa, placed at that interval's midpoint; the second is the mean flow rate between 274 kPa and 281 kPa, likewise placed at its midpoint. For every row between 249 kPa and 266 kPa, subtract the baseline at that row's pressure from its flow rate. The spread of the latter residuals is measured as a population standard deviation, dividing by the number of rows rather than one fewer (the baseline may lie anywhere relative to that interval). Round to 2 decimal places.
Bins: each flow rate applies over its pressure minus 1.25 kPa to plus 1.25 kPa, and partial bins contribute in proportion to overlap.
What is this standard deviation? 0.14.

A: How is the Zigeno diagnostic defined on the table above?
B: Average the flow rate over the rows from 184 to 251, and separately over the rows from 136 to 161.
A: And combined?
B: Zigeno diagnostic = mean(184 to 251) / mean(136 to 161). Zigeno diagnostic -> 1.07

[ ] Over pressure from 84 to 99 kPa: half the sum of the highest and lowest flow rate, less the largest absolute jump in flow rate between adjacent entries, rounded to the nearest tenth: 2.5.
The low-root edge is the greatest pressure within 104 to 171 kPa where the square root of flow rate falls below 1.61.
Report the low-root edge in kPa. 167.5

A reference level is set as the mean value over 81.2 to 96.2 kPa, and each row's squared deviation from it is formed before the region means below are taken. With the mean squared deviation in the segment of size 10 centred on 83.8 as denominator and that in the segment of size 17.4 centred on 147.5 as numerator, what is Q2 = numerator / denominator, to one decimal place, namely 4.9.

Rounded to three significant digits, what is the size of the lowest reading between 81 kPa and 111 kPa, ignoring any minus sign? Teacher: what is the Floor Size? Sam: 2.52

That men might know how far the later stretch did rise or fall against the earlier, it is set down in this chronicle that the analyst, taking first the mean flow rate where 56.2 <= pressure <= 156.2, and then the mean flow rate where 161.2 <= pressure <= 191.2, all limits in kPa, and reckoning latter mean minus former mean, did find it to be -0.01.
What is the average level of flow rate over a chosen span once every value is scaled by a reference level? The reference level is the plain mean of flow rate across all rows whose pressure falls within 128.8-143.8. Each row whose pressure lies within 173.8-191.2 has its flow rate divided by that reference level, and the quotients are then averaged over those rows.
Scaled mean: 1.02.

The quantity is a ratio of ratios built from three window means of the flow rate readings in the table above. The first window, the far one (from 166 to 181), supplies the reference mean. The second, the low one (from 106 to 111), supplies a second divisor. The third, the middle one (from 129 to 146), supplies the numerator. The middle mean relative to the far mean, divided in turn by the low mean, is 0.380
